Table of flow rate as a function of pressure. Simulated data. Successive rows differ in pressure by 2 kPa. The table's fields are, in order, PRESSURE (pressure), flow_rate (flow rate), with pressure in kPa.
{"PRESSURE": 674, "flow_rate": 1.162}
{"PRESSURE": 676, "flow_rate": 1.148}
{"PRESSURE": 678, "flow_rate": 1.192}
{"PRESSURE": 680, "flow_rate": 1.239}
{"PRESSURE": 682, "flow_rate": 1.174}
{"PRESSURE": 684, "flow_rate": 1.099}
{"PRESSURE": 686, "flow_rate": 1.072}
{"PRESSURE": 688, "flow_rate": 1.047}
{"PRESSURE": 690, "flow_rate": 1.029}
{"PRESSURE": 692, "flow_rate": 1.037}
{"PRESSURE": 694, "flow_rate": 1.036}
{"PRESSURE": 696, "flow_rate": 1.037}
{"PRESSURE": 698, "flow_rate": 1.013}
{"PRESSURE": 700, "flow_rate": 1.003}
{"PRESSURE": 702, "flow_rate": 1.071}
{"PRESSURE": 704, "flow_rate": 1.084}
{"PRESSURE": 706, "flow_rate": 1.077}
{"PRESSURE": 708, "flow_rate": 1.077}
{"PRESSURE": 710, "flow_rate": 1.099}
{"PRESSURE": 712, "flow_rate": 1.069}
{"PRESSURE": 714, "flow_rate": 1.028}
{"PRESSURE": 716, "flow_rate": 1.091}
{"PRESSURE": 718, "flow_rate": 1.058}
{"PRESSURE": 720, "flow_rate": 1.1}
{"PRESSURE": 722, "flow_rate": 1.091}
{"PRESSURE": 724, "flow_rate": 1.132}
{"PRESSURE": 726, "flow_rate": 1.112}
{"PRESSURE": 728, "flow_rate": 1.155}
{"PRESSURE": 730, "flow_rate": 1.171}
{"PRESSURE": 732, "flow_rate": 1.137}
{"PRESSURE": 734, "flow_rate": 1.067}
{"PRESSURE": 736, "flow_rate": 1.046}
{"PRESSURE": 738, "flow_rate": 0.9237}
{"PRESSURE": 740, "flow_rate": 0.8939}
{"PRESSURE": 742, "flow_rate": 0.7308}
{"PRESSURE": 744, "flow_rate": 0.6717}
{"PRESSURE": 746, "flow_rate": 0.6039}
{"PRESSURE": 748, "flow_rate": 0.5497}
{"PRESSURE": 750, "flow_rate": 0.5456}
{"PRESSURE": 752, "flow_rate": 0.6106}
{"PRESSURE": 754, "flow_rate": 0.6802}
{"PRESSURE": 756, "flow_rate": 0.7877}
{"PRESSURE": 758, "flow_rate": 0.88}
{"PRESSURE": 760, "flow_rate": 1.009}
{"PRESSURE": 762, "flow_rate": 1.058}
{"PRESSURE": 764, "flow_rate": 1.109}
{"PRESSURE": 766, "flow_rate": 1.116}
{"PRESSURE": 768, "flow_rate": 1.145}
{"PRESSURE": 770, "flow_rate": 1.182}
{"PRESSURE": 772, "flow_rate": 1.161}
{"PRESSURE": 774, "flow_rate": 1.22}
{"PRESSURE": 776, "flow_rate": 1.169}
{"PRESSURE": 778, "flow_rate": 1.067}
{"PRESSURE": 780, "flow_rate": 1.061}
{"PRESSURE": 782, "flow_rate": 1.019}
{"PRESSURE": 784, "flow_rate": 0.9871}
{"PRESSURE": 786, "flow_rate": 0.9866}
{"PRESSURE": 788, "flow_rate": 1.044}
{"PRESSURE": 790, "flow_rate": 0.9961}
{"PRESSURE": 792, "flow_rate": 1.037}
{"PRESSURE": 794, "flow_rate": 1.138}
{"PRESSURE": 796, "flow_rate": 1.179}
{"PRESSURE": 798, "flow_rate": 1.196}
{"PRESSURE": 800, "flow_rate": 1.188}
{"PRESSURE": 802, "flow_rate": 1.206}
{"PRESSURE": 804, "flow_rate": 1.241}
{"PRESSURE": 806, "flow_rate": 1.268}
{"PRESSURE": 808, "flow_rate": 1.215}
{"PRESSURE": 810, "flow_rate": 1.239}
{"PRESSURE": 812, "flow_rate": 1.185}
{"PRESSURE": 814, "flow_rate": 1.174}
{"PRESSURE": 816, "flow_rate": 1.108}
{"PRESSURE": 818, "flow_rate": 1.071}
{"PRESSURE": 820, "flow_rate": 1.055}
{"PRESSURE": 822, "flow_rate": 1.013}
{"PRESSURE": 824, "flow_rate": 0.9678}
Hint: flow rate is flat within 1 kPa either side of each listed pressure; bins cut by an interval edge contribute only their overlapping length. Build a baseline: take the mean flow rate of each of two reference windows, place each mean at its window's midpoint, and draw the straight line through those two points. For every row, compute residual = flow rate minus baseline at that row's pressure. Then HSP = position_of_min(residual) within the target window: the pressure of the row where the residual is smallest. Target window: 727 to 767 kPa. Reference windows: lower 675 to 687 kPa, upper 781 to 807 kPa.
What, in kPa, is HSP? 750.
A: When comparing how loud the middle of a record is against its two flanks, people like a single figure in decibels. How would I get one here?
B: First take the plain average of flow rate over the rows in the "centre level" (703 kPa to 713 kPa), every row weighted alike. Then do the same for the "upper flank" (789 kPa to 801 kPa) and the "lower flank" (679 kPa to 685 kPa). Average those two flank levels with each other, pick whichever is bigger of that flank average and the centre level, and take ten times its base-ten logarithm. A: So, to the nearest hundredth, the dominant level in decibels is 0.59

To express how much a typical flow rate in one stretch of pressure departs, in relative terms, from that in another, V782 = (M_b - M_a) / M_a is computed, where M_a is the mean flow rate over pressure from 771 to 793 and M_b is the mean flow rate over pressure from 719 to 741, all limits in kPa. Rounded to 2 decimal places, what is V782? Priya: 0.01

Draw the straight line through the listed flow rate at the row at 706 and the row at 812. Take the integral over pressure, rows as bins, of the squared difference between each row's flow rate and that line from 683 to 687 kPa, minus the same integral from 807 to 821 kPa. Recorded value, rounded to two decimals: -0.08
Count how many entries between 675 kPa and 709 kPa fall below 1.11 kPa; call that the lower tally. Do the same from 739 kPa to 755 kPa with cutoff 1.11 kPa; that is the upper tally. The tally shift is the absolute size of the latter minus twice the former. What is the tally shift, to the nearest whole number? 18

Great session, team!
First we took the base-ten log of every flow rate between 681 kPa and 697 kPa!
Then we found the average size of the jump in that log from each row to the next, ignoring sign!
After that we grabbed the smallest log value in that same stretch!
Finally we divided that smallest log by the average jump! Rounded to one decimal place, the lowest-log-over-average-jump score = 1.4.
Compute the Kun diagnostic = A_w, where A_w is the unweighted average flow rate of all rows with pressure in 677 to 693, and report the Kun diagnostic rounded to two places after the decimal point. 1.11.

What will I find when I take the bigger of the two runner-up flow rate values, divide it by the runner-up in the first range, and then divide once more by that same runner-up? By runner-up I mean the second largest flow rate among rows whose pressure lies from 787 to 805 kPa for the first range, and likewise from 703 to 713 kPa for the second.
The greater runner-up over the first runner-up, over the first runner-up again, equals 0.83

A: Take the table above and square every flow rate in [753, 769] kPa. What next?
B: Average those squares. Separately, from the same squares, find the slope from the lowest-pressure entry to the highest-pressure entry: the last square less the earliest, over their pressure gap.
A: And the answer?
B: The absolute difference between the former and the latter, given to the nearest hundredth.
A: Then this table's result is 0.91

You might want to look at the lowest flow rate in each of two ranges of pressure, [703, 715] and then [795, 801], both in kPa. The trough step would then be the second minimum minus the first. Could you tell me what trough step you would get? 0.15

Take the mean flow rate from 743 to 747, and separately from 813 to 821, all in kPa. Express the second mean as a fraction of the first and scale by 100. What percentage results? 173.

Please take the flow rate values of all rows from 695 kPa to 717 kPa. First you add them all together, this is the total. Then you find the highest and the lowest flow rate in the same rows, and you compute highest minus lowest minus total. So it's -11.6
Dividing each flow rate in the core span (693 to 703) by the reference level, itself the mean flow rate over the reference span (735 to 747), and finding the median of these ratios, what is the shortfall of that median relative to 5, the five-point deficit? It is 3.72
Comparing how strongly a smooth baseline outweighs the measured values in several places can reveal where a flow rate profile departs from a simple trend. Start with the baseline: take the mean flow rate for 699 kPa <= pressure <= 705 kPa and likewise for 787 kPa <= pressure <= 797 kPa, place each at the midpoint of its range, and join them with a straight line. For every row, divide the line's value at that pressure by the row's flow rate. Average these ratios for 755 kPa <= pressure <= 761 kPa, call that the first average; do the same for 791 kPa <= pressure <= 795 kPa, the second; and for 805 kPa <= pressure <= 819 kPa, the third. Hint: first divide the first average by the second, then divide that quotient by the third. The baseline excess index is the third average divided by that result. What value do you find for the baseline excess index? 0.70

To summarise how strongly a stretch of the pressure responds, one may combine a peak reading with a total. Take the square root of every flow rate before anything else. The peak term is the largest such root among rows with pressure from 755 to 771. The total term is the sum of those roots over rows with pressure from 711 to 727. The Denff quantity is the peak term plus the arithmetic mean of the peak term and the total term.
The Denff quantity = 5.80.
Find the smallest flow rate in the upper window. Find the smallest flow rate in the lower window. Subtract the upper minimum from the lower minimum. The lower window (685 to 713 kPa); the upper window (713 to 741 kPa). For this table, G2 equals 0.11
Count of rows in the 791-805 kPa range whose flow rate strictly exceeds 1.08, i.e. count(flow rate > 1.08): 6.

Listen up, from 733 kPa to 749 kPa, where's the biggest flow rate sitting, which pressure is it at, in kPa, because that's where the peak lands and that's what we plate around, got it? 734 kPa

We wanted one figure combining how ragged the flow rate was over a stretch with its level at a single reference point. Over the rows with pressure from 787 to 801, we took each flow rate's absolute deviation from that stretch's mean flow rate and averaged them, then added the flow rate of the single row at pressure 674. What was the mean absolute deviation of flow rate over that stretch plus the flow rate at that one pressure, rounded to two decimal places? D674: 1.24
